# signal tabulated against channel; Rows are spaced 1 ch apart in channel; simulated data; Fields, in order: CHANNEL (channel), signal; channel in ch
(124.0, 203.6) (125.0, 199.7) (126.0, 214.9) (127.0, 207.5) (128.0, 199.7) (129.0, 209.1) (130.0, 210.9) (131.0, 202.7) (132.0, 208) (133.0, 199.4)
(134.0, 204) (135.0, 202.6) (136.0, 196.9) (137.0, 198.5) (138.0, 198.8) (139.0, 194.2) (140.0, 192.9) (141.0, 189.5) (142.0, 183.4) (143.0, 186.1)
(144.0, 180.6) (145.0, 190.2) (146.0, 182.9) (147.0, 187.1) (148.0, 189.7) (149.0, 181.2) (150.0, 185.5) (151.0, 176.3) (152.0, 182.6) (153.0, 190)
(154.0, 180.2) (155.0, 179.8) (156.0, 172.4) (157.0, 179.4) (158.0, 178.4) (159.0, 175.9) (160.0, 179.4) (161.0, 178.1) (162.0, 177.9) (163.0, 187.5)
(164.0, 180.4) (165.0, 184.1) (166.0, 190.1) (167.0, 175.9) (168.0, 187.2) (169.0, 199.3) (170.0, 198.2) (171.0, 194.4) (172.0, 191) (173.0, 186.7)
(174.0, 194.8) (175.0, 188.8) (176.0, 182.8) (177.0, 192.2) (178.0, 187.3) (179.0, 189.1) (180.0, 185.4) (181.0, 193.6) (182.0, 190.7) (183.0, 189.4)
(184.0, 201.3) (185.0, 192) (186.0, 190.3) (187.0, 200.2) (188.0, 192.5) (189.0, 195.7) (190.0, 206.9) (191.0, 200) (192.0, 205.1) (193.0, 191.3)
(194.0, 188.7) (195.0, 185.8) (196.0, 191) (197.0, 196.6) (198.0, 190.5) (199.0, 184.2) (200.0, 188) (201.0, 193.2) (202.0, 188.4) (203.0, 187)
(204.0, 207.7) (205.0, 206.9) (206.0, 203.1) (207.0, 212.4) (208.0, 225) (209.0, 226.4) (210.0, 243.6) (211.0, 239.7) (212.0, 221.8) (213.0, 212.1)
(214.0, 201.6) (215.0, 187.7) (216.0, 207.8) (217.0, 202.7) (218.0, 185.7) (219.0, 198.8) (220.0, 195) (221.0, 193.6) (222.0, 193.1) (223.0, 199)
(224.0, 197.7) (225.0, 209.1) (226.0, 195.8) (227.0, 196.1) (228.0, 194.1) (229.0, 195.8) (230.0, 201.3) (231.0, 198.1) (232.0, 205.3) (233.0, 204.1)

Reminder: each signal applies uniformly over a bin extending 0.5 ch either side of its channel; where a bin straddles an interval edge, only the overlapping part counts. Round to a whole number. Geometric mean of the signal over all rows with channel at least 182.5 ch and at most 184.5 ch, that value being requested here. 195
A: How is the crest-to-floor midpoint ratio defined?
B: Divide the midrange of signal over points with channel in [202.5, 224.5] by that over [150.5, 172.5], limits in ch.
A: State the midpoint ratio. 1.15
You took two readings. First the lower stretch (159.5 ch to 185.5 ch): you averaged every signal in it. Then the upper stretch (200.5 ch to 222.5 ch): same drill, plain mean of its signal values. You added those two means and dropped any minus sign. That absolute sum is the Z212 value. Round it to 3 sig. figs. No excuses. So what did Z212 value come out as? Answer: 394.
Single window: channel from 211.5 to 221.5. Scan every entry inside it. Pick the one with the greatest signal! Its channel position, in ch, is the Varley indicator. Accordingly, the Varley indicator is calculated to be 212.0 ch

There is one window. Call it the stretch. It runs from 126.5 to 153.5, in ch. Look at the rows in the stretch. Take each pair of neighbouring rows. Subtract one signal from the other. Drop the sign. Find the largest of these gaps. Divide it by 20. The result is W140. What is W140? 0.48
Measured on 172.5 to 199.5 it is 0.69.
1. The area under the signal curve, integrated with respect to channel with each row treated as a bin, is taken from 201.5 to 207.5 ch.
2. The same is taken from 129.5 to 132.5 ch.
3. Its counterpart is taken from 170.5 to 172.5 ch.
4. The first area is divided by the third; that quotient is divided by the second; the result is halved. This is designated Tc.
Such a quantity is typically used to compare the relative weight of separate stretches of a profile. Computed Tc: 0.0025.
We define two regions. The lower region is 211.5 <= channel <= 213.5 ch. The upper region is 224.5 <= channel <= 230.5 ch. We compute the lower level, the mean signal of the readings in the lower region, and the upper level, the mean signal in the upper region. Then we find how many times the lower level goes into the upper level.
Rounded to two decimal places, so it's 0.92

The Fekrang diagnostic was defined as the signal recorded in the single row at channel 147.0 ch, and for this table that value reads 187.1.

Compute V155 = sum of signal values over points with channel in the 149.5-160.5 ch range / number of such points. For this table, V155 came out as 180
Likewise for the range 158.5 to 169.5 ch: 183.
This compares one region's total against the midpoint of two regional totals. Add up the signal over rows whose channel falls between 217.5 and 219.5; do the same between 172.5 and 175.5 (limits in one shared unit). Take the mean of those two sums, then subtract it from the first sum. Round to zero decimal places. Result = -93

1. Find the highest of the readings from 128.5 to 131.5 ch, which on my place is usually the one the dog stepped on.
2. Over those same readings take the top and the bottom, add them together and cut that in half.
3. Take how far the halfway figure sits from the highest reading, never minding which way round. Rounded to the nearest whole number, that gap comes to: 4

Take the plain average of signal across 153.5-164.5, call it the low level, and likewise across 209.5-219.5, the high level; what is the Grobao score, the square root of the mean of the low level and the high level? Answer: 13.9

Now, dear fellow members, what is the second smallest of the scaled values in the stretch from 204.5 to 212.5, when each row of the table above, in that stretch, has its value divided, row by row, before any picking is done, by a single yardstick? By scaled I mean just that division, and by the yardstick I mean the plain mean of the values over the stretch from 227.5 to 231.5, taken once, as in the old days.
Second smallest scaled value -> 1.05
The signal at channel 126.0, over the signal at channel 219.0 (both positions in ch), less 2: -0.92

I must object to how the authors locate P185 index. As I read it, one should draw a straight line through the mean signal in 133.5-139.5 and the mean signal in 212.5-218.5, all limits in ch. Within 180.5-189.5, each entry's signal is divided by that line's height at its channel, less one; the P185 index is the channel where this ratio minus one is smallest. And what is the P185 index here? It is 183.0 ch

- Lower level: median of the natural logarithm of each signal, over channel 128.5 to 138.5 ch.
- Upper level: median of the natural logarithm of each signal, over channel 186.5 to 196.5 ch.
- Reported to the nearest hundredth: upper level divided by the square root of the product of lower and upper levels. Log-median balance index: 1.00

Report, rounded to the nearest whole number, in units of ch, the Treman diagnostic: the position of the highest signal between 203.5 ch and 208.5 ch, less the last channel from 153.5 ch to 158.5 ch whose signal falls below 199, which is 50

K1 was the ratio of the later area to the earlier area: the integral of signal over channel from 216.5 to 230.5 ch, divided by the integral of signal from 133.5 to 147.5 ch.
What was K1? 1.03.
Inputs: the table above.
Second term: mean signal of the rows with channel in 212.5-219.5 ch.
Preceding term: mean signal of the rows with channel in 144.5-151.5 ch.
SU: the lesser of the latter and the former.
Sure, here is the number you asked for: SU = 185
